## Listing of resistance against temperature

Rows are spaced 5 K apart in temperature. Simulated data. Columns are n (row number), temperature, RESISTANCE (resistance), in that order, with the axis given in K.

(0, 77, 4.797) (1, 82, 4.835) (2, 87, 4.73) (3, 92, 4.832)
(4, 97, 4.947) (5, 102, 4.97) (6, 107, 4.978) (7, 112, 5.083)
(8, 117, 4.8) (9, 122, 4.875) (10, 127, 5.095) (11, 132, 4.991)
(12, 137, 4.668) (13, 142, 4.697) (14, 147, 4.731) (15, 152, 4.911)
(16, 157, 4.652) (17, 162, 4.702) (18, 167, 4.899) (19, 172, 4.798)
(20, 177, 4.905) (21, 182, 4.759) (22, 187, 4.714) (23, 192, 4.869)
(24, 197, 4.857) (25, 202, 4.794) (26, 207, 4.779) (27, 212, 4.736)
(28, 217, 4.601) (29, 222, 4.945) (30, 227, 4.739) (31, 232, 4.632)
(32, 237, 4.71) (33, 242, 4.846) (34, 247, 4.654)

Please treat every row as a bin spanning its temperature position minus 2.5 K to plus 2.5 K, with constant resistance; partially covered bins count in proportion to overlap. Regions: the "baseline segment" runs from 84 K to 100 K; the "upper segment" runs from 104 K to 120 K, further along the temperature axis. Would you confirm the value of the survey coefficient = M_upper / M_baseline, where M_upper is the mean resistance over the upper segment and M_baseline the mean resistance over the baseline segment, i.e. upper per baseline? 1.02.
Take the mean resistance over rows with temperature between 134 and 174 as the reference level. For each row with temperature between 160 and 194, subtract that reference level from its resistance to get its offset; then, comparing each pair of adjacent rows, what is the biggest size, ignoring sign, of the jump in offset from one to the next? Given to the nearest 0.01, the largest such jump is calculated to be 0.20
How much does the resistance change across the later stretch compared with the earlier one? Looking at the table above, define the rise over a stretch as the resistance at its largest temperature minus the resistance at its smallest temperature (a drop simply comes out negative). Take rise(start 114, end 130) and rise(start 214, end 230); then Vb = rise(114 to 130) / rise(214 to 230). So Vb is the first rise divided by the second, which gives 2.1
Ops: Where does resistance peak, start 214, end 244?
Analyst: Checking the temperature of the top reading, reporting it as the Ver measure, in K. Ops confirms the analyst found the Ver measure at 222 K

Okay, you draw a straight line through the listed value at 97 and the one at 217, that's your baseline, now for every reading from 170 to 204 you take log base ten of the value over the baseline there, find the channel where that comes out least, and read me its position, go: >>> 187 K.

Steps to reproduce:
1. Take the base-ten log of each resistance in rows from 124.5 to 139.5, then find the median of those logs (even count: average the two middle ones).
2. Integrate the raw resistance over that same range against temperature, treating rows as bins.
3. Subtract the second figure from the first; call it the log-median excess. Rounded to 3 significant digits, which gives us -73.1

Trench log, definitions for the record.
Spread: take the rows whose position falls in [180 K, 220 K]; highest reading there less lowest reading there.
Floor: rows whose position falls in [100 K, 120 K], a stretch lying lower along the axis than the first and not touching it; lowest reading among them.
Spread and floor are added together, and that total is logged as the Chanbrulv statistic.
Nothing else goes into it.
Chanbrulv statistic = 5.07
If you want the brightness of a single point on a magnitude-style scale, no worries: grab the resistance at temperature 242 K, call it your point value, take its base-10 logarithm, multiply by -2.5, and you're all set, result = -1.71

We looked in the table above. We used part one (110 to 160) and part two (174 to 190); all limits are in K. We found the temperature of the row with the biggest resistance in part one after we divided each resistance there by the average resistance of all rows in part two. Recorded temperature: 127 K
